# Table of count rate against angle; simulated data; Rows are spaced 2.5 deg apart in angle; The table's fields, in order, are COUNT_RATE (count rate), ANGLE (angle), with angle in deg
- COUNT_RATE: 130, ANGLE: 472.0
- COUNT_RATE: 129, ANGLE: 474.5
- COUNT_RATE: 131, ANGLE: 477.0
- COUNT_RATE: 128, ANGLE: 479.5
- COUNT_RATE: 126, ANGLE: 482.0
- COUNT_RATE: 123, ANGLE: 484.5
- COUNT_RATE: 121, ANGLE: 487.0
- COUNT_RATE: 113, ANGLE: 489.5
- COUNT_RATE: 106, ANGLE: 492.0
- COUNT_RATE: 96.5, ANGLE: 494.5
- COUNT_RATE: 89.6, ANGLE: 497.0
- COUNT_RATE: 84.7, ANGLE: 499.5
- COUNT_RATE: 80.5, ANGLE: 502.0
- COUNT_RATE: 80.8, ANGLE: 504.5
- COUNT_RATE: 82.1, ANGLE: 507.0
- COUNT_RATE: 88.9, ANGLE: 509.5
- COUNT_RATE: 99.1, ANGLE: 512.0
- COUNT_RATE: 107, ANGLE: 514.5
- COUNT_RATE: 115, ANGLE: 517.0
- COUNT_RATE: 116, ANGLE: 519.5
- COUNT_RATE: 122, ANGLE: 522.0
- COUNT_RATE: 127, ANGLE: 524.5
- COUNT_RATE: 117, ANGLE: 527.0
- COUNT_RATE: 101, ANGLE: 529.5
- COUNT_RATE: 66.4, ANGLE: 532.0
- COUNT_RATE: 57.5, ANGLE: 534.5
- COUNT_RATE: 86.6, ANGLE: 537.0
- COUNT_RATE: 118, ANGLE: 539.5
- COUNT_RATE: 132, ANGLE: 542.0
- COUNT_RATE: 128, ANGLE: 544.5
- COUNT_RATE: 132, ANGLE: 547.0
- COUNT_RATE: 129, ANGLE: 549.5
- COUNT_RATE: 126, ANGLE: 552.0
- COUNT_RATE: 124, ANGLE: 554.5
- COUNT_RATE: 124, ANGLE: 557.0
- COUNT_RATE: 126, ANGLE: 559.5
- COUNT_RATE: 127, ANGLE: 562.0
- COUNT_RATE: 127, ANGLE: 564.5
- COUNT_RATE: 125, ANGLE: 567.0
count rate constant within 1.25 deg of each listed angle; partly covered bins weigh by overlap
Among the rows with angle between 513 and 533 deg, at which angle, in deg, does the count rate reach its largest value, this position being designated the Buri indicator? 524.5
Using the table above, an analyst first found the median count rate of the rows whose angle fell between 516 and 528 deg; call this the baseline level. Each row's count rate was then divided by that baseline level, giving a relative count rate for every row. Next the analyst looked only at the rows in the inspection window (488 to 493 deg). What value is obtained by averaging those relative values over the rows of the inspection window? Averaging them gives 0.94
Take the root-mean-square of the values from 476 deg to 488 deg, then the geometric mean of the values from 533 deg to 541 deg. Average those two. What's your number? 105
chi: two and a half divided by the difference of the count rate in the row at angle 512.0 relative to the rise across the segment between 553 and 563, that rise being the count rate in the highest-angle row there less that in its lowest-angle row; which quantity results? 0.026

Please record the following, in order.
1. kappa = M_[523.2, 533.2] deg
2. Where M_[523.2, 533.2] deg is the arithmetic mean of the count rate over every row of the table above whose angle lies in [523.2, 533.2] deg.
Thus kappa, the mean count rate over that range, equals 103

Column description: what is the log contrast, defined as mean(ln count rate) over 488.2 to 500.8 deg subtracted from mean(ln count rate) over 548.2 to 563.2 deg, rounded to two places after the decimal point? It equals 0.26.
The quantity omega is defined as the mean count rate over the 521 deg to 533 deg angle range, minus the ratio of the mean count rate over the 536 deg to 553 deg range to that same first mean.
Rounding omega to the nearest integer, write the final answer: 106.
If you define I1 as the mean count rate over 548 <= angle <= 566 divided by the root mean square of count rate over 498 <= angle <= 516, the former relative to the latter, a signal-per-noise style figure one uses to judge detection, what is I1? 1.41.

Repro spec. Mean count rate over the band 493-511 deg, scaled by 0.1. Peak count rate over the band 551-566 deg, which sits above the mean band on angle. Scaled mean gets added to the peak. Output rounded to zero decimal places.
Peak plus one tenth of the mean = 136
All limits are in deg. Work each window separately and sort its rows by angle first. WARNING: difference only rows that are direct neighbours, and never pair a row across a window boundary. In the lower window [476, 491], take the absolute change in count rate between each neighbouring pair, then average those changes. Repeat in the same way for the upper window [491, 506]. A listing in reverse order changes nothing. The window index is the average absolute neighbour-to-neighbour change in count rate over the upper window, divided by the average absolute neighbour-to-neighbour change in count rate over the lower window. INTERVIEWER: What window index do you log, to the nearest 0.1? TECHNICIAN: 1.4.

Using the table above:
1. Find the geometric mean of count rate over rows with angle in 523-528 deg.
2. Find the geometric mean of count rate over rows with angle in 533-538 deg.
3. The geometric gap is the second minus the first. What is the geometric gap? -51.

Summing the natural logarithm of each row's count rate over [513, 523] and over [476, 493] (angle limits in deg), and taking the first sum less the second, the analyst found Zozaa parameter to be -15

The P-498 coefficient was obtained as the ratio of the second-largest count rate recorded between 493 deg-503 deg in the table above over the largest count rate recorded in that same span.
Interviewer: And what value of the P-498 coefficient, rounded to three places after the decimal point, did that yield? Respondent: 0.928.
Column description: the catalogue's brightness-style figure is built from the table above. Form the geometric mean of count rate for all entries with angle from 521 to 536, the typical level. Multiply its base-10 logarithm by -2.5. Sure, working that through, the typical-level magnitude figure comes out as -4.9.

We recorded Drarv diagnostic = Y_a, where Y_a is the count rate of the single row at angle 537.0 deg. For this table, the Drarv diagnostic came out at 86.6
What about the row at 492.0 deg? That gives 106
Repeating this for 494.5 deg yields 96.5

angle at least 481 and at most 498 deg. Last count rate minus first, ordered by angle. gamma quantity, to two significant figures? -36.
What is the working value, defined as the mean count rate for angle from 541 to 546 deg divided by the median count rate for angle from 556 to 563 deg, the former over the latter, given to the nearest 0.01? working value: 1.03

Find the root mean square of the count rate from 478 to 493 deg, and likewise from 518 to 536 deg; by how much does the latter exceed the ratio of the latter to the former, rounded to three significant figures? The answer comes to 103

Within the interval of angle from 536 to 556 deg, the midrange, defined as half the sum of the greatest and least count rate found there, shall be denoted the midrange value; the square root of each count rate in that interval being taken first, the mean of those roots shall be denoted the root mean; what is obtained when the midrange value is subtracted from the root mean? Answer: -98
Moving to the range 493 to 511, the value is -79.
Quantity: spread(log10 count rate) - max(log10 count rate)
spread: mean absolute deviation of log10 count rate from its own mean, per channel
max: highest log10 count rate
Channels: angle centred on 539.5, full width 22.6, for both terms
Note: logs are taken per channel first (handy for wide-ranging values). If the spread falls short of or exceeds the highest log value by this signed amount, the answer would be -2.01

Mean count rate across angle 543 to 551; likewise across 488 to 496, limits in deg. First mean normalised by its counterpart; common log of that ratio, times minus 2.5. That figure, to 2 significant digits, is -0.23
